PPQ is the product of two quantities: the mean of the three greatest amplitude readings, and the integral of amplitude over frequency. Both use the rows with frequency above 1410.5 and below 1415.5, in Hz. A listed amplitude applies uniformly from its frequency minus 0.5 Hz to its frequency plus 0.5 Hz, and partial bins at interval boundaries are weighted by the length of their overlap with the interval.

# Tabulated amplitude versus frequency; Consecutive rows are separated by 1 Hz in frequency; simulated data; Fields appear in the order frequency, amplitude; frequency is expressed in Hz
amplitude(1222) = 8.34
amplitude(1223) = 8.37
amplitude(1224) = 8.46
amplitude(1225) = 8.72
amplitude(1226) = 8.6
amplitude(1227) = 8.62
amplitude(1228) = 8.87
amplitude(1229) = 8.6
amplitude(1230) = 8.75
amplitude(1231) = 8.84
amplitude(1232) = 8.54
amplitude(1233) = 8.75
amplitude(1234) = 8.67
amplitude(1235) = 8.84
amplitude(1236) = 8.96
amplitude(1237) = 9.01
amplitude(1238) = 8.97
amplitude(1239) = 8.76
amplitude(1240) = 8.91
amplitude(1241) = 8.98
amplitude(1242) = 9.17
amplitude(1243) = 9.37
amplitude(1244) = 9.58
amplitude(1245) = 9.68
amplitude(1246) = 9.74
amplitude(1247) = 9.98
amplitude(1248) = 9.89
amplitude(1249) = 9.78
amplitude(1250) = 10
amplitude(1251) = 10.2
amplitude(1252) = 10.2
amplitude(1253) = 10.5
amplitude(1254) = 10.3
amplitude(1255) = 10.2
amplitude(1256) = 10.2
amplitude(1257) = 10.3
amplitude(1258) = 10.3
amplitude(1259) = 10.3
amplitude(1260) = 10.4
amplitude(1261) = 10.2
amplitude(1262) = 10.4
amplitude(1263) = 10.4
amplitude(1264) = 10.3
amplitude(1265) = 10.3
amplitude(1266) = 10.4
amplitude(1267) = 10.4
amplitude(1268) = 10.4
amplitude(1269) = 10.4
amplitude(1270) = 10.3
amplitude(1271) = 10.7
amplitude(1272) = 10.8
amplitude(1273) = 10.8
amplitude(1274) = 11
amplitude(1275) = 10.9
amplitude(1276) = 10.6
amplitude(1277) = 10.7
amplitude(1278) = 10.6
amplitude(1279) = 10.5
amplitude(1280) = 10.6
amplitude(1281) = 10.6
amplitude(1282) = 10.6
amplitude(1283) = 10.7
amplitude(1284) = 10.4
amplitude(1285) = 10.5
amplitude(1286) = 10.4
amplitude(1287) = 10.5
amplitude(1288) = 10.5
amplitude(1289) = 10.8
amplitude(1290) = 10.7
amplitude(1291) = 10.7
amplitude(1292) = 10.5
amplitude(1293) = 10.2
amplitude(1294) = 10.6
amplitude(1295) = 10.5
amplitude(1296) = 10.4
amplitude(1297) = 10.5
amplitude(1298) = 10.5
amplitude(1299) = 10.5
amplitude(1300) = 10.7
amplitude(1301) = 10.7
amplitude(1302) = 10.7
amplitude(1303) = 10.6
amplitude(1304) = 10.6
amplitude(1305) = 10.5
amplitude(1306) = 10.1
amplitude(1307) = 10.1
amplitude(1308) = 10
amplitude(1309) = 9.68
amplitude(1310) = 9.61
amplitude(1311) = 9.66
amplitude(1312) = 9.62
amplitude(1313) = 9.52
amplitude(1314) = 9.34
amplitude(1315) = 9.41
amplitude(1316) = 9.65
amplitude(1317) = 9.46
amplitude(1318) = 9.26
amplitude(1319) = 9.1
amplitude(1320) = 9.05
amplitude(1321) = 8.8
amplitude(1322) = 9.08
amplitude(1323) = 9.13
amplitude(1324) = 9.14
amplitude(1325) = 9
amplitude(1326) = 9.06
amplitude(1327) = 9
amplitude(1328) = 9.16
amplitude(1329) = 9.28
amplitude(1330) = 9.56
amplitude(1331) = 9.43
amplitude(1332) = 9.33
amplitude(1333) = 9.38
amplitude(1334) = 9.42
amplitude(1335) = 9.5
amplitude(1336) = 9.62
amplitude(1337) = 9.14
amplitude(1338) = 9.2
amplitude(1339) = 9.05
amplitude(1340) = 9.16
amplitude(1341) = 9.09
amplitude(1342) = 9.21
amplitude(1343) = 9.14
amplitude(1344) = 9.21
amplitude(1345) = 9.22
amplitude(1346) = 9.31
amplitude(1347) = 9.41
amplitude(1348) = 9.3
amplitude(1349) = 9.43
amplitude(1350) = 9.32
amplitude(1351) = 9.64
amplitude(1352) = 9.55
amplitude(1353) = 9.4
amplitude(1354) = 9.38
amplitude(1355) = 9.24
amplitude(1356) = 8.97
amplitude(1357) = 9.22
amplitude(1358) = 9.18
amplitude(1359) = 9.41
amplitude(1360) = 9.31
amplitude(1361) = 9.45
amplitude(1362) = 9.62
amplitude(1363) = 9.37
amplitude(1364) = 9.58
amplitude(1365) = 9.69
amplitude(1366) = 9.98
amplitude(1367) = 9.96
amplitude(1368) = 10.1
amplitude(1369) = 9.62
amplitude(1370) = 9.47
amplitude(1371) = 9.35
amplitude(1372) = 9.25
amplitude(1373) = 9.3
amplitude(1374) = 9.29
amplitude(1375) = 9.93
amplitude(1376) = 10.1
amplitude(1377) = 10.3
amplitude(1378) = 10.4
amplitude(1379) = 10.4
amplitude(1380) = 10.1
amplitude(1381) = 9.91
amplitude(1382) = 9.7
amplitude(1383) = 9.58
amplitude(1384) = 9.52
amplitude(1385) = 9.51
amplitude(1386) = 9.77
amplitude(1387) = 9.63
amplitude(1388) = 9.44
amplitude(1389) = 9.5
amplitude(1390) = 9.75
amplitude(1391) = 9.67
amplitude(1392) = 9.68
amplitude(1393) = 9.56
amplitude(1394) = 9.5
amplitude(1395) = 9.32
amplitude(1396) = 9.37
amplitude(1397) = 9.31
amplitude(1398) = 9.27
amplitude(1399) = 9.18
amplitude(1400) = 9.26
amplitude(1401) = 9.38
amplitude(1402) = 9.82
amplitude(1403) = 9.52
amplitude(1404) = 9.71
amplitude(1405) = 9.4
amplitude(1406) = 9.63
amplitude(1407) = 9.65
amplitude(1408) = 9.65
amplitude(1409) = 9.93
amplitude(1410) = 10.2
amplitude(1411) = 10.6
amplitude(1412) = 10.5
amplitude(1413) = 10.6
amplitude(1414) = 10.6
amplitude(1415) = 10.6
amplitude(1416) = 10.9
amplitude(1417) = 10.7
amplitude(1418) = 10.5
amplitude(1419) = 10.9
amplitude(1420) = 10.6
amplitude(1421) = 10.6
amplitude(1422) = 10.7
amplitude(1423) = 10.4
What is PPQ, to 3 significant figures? 561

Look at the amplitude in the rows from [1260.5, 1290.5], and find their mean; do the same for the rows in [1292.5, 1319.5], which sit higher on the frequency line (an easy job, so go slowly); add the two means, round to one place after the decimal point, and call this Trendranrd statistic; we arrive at 20.6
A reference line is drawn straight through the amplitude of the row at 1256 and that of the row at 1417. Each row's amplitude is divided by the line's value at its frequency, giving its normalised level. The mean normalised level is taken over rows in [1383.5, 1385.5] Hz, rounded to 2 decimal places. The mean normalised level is 0.90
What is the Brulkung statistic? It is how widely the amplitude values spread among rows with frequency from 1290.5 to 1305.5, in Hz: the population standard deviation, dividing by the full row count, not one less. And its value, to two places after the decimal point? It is 0.13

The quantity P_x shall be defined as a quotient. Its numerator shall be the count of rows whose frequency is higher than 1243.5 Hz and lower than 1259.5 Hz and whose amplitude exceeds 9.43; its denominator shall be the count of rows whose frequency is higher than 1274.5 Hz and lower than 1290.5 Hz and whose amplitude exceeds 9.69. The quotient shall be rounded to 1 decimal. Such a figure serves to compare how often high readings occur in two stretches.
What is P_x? 1.0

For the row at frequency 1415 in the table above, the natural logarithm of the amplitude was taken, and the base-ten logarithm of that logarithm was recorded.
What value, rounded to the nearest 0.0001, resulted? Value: 0.3731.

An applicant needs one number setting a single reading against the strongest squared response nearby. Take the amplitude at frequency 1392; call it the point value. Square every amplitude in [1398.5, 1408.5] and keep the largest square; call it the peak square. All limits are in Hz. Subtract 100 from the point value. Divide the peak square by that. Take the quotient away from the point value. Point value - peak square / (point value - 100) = 10.7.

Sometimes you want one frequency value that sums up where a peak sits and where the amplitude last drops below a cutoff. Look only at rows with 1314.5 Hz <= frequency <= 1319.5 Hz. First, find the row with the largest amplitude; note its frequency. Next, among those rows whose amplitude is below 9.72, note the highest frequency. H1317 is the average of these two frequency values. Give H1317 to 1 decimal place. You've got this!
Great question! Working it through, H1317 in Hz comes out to 1317.5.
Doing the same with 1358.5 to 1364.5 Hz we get 1363.0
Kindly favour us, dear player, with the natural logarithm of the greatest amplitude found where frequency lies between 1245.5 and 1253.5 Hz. 2.35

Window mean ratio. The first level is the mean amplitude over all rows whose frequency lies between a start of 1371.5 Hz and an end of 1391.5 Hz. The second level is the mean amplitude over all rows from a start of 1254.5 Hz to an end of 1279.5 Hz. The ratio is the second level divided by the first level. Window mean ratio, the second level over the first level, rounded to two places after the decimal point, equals 1.07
